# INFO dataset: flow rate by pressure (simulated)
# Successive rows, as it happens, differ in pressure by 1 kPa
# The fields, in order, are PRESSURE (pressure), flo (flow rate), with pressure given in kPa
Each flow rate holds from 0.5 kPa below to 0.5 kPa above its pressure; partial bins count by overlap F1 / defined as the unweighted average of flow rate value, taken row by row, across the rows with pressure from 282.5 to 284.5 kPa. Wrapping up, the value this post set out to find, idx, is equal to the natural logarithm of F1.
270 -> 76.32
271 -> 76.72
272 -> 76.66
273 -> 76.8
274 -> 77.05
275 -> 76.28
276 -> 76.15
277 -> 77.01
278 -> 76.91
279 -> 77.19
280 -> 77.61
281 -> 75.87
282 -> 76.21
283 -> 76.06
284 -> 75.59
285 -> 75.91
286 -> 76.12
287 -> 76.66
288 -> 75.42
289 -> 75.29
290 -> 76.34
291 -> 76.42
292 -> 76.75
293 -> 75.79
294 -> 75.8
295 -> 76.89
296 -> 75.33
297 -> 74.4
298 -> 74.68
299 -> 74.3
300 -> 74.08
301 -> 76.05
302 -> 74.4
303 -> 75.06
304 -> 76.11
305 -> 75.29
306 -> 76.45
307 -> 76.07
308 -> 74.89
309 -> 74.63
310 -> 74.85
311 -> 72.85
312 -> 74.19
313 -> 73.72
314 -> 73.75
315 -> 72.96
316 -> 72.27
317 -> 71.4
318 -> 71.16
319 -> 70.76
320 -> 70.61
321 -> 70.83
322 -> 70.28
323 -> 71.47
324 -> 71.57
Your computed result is 4.328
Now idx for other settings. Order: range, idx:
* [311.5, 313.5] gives 4.303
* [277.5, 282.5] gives 4.341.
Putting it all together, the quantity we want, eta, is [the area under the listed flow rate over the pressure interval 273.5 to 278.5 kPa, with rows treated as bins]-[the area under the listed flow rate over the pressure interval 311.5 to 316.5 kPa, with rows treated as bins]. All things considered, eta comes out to 17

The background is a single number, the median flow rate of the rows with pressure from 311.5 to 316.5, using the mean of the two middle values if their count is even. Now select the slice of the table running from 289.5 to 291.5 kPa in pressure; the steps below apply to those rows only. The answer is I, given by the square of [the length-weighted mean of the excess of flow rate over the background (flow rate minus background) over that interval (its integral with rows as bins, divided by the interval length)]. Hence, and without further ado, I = 7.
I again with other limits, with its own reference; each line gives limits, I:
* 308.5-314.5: 0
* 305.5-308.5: 4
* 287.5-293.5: 5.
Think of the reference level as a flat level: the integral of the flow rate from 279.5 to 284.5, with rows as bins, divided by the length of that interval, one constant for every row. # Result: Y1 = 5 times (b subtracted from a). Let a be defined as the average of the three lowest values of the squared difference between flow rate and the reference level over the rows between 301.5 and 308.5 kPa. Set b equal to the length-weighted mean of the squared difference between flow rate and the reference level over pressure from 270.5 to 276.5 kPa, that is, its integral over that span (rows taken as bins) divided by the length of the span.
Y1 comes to -1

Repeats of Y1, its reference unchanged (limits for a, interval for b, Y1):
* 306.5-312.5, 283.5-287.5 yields 6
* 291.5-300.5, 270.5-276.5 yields 0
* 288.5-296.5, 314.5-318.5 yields -95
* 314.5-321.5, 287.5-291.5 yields 82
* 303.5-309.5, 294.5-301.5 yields -11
